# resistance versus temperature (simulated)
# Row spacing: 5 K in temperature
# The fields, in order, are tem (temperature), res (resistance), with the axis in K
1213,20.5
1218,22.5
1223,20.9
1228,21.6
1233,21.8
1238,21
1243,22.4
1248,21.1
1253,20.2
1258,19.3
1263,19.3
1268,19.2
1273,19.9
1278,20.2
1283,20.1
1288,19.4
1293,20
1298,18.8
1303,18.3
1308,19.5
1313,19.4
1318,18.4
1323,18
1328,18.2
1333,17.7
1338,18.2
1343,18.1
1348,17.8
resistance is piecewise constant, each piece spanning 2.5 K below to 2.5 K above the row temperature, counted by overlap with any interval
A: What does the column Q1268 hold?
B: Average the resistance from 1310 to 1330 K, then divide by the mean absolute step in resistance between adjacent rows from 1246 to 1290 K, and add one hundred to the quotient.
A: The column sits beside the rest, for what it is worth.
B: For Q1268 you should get 140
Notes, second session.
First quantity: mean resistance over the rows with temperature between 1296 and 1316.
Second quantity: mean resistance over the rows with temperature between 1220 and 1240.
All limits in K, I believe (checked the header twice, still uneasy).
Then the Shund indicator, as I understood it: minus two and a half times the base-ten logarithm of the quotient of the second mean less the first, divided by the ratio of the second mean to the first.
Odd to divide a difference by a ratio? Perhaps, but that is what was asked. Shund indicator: -0.8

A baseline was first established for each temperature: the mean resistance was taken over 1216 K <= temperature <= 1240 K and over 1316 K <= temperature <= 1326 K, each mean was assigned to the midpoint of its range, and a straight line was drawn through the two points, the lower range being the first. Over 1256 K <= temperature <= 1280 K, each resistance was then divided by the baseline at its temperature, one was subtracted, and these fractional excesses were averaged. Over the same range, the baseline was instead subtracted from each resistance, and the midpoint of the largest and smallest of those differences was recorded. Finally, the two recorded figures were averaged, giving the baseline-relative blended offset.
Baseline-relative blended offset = -0.191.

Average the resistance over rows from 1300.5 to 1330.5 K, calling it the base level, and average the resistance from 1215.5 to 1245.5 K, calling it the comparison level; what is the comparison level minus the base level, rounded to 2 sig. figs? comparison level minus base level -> 3.1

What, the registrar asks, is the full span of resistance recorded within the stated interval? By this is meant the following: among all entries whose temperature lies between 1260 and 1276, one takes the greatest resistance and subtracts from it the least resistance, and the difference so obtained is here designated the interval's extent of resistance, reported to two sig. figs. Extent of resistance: 0.70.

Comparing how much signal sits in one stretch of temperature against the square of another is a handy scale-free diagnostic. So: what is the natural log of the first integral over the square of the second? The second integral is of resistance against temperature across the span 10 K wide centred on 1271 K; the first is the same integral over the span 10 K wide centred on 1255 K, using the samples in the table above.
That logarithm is -5.27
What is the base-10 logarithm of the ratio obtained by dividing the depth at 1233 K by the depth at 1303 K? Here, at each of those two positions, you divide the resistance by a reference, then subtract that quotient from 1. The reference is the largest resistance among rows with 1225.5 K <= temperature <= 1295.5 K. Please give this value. -0.8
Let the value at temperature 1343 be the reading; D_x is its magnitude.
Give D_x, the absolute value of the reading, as 18.1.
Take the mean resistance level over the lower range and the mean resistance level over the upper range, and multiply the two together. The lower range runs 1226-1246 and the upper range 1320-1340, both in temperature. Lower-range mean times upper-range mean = 391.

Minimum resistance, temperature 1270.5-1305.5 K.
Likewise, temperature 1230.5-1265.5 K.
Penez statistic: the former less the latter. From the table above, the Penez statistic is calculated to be -1.0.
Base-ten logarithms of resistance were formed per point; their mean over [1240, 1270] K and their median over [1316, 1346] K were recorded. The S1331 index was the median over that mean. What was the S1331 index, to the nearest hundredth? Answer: 0.96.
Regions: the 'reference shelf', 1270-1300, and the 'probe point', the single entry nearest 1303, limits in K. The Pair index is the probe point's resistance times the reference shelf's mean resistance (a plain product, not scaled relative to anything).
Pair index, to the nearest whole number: 361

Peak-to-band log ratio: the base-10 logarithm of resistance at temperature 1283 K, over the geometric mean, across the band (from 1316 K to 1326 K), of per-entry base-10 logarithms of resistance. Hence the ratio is 1.03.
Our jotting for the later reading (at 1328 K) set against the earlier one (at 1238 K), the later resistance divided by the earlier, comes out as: 0.87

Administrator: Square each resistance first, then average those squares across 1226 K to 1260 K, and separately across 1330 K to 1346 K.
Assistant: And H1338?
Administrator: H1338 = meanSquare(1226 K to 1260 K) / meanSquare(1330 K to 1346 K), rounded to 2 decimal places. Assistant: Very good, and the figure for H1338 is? 1.37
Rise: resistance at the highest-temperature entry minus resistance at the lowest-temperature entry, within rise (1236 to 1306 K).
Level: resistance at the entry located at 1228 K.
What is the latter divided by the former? -8.0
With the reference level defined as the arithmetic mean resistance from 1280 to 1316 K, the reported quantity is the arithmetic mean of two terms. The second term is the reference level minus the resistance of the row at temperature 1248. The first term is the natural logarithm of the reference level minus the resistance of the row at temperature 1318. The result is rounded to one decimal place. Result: -0.9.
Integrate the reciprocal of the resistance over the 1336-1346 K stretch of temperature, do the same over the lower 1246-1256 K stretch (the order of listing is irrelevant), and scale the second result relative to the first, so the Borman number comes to 0.88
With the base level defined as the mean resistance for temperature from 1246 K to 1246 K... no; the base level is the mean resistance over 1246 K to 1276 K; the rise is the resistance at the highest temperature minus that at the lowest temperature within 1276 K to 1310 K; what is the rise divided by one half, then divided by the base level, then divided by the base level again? -0.0036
